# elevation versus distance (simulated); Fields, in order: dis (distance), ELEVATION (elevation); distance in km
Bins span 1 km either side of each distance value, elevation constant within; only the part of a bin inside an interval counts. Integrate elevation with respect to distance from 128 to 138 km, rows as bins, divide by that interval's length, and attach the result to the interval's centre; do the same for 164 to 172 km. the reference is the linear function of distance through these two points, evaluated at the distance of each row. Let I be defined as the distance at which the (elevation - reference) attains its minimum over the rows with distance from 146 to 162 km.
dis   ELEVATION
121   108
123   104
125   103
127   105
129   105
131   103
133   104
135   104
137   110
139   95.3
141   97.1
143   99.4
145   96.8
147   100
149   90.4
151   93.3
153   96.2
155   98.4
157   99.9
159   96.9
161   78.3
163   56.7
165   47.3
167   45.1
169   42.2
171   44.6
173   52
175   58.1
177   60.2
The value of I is 149 km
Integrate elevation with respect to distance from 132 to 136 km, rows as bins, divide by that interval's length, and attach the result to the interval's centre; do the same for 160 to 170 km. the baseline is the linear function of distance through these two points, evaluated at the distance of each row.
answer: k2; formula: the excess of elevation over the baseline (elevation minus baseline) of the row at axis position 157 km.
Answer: 33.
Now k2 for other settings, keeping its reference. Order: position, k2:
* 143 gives 10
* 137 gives 11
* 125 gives -16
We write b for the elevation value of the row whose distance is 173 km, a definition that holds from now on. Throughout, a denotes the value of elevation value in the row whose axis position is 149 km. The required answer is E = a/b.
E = 1.7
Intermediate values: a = 90.4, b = 52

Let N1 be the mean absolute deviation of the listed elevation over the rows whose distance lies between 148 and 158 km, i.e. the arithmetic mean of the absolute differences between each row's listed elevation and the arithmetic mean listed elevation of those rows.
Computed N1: 3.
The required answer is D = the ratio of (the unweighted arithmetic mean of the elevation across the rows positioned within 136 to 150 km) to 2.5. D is 39.4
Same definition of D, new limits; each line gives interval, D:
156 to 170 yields 26.7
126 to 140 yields 41.5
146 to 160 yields 38.6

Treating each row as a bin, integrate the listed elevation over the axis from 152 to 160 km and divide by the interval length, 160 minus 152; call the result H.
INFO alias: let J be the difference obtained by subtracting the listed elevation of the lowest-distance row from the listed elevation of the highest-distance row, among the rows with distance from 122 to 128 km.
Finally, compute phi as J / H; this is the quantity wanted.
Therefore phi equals 0.01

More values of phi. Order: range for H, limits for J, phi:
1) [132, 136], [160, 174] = -0.25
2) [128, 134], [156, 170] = -0.55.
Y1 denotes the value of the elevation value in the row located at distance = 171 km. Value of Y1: 44.6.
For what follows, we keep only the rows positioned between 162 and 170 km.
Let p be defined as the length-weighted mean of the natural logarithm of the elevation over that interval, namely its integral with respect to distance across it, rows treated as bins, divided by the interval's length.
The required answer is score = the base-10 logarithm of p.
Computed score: 0.587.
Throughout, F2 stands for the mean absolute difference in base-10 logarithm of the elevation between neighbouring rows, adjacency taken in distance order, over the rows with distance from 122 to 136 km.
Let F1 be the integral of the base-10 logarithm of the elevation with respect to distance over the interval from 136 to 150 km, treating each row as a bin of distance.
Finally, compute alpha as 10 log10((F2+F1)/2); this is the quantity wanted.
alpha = 11.45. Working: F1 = 27.9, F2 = 0.004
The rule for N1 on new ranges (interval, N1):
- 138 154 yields 2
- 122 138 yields 1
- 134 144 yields 5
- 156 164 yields 15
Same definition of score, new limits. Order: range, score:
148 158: 0.659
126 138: 0.668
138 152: 0.659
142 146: 0.661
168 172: 0.576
